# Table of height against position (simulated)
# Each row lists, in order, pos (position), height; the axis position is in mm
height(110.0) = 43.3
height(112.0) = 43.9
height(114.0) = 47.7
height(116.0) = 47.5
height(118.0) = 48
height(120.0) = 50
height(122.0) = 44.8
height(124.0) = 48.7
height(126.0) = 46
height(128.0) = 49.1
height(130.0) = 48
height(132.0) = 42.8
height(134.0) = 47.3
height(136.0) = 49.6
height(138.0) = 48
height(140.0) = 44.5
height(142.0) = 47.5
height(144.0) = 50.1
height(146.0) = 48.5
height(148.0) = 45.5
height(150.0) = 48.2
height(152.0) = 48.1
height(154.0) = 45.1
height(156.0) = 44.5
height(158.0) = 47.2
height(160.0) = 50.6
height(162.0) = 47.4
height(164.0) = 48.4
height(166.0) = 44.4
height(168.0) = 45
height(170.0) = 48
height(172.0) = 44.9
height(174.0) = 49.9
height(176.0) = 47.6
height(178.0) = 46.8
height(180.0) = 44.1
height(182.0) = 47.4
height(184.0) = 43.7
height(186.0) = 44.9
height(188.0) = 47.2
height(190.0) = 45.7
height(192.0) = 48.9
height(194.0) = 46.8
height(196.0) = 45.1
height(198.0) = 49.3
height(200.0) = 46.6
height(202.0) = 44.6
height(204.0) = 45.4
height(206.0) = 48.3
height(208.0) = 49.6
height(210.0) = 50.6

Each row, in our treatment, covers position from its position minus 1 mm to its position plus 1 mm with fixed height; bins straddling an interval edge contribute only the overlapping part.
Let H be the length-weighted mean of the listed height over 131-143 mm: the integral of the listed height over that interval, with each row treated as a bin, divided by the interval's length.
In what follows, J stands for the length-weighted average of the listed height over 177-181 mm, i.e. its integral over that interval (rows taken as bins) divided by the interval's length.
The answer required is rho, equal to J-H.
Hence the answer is -1.2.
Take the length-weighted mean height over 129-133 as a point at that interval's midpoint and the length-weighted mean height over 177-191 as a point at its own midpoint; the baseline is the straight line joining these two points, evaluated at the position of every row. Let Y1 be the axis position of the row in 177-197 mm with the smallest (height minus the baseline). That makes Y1 184.0 mm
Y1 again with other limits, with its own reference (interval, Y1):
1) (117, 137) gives 132.0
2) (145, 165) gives 156.0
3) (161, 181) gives 180.0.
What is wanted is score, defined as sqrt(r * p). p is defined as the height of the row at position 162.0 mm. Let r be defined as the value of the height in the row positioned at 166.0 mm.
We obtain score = 45.9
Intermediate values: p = 47.4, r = 44.4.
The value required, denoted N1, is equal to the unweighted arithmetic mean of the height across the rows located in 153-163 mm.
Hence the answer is 47.0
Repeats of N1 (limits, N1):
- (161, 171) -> 46.6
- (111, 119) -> 46.8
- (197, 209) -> 47.3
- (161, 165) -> 47.9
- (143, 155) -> 47.6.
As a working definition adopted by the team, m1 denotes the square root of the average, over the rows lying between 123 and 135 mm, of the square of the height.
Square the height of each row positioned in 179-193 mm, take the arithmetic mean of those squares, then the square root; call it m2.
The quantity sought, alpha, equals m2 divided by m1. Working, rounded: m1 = 47.0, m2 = 46.0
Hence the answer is 0.98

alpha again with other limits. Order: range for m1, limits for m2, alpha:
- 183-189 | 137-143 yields 1.03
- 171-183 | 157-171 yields 1.01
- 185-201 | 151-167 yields 1.00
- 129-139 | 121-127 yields 0.99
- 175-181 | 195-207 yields 1.01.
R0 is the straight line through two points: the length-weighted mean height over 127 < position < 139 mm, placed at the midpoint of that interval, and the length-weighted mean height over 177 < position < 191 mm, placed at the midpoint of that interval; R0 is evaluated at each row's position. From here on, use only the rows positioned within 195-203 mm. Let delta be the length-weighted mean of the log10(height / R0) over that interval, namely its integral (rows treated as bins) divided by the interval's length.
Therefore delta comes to 0.011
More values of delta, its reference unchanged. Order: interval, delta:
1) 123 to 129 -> 0.002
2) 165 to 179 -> 0.005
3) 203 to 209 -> 0.026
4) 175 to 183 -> 0.006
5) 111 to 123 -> -0.010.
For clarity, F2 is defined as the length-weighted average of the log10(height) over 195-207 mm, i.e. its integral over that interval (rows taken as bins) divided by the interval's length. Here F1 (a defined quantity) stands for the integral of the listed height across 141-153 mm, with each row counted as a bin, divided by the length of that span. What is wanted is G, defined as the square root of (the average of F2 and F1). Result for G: 4.98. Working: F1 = 48.0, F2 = 1.67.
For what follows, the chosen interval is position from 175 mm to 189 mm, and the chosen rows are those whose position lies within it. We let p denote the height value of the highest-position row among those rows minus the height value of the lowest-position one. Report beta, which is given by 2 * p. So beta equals -1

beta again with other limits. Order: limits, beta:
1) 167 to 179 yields 4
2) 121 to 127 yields 2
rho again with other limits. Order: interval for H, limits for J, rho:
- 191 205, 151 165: 0.7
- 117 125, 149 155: -0.7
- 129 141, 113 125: 1.1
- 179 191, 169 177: 2.1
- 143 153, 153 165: -0.9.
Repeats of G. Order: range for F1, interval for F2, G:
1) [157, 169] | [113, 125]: 4.94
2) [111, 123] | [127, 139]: 4.93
